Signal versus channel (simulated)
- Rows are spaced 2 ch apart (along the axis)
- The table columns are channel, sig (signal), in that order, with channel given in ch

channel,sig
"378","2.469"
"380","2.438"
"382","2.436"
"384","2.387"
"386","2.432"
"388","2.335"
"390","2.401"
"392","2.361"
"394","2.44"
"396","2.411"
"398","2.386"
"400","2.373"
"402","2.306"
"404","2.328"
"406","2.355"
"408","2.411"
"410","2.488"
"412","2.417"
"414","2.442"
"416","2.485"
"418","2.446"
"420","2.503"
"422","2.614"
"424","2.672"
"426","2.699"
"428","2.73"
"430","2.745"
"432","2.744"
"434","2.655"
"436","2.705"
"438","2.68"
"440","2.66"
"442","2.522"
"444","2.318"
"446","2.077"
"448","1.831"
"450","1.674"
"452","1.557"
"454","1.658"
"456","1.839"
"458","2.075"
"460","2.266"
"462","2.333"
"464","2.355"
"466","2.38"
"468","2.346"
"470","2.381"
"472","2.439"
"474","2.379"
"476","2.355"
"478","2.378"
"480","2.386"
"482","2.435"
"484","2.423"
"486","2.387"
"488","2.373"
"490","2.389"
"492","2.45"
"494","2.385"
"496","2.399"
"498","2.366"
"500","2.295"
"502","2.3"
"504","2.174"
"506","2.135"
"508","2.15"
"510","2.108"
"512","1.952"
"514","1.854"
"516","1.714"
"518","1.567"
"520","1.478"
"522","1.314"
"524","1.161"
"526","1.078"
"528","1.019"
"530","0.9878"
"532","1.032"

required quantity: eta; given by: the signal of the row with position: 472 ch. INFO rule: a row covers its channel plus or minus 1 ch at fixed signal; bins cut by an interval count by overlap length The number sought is 2.439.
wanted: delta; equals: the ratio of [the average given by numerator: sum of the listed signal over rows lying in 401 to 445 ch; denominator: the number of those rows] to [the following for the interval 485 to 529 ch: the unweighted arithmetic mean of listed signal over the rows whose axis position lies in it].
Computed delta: 1.30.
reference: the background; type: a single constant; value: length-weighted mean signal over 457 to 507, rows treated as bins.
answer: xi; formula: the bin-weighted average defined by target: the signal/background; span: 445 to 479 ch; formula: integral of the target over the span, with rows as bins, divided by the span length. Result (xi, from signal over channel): 0.91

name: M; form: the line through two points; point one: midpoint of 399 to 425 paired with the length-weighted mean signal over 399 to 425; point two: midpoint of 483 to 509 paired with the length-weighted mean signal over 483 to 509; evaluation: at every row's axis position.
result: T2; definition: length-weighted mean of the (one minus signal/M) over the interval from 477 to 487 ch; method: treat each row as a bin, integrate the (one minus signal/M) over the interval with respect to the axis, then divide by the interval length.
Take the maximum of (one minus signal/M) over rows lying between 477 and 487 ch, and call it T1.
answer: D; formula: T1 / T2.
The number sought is 0.5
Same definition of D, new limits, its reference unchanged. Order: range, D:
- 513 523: 1.4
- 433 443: 0.5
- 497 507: 2.8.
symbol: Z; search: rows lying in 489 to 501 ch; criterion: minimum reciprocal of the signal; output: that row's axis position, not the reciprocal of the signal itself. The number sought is 492 ch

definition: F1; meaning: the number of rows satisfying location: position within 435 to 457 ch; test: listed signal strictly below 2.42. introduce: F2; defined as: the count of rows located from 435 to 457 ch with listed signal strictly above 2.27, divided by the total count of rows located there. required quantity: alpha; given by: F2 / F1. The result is 0.06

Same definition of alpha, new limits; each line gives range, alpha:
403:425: 0.25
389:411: 0.11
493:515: 0.04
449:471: 0.04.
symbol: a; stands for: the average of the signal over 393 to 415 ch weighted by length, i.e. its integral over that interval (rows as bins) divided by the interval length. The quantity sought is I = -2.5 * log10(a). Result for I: -0.949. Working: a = 2.40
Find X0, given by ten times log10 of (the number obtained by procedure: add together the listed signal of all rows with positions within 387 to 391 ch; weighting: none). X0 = 6.75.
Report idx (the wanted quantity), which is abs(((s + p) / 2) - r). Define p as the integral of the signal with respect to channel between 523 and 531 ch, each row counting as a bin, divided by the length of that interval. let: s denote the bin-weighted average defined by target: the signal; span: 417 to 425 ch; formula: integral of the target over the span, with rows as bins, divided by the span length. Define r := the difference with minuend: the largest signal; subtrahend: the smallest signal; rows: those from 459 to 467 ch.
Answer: 1.70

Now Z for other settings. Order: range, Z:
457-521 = 492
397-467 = 430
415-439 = 430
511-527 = 512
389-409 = 394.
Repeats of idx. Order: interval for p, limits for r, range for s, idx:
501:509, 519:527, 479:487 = 1.90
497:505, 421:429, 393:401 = 2.23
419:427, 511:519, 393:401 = 2.13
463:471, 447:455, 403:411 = 2.11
